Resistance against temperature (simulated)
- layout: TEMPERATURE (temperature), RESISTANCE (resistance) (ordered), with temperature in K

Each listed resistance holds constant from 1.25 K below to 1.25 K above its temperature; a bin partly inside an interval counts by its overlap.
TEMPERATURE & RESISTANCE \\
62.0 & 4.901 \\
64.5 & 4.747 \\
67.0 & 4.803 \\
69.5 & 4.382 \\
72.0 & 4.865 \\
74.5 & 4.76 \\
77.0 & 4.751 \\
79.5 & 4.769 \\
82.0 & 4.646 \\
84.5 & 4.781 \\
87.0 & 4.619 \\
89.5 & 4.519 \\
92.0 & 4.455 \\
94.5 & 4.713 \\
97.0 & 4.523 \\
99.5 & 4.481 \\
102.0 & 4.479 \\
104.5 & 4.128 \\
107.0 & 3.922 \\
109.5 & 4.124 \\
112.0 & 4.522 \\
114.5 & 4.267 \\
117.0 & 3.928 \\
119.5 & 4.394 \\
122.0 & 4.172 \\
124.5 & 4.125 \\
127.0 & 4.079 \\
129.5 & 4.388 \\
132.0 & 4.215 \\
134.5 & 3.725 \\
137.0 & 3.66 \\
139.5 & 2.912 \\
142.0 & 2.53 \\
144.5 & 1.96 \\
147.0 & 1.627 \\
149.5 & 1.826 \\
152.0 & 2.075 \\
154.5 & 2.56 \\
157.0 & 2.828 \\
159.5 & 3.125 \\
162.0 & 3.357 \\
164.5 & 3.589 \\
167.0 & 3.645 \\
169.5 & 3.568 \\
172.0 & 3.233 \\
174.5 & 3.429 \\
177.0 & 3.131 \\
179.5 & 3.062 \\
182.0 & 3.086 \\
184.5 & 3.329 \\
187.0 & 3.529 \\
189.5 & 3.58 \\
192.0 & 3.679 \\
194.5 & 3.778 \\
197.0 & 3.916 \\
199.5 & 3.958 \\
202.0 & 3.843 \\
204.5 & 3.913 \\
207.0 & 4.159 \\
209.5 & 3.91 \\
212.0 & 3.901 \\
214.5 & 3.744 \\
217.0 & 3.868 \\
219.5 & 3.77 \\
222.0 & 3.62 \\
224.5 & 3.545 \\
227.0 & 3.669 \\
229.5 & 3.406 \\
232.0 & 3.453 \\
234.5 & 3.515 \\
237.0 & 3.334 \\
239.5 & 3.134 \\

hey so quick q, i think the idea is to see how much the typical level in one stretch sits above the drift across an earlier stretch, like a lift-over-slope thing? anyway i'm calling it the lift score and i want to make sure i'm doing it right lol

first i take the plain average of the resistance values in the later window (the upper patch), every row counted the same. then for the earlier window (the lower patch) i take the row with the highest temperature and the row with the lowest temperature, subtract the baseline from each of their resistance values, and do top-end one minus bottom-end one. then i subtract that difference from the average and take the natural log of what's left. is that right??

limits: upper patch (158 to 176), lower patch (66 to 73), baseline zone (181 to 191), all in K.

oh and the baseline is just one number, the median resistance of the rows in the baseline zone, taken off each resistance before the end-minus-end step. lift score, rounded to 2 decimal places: 1.21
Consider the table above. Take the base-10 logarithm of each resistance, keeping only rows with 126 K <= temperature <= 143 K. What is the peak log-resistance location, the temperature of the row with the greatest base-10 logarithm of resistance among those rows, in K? 129.5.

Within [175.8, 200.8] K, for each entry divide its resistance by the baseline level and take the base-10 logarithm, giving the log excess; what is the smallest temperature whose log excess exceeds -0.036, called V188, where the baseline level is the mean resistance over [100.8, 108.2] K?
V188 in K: 197.0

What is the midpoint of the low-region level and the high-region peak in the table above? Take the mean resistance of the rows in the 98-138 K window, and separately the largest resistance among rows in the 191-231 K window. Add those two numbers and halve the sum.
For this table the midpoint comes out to 4.16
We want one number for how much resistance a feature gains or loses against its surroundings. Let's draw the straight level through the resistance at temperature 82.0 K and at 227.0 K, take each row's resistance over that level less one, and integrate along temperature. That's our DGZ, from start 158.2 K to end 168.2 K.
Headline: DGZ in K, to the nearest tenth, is -1.6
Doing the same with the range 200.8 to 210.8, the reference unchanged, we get 0.4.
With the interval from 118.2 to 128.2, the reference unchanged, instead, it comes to -0.4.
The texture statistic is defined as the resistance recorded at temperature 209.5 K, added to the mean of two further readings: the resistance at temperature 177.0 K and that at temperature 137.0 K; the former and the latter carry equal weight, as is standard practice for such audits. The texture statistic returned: 7.3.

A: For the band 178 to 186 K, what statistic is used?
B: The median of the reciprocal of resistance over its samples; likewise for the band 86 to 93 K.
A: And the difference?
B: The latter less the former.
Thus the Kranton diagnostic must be -0.10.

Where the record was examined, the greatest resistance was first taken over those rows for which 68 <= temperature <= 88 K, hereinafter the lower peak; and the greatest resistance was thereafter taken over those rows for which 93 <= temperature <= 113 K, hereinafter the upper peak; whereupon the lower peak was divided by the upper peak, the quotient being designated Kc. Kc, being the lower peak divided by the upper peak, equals 1.03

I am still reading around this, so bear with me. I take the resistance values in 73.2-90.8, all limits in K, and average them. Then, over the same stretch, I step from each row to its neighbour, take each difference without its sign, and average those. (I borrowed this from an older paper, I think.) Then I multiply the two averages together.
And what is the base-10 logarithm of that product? -0.37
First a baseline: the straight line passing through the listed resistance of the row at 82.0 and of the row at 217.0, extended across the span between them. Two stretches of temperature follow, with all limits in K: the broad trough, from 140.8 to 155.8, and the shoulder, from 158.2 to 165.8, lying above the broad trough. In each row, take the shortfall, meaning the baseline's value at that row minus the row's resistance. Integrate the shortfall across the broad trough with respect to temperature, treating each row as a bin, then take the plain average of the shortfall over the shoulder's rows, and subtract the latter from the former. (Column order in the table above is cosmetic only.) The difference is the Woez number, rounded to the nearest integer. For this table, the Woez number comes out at 32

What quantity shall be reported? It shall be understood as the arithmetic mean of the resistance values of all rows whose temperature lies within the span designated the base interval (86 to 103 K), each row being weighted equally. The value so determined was 4.5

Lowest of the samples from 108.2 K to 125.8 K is 3.928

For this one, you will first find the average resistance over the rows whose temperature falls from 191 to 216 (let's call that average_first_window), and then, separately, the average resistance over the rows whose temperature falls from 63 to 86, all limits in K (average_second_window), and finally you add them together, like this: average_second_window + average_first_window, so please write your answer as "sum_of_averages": 8.6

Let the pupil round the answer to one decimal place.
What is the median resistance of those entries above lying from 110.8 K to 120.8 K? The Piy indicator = 4.3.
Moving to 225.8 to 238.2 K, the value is 3.5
